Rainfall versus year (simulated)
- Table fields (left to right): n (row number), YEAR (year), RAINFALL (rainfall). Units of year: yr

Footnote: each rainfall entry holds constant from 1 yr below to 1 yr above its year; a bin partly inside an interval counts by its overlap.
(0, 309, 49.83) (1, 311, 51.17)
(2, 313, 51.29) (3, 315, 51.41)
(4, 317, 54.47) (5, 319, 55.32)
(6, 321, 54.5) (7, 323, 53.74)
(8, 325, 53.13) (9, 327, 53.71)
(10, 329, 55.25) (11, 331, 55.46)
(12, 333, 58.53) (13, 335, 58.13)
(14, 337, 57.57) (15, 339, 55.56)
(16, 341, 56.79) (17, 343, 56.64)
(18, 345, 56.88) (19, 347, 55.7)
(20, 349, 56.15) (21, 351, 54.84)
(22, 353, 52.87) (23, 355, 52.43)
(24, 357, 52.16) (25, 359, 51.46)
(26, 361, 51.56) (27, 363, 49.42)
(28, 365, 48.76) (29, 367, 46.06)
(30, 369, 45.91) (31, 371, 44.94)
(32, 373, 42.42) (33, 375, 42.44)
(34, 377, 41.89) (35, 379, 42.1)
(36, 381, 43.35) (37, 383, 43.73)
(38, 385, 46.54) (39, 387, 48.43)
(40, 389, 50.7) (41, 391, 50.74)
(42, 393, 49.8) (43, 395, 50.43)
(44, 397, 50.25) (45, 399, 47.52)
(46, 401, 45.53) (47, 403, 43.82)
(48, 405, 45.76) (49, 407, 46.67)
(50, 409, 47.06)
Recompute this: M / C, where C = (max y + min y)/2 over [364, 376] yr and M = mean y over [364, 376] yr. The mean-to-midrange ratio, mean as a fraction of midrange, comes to 0.99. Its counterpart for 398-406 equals 1.00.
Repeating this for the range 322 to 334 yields 0.98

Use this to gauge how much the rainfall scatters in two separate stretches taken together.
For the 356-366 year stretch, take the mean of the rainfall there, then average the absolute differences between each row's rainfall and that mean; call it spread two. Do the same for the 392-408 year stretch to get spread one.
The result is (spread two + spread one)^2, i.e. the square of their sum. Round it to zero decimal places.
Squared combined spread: 11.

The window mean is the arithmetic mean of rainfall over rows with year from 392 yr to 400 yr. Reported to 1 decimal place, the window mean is 49.5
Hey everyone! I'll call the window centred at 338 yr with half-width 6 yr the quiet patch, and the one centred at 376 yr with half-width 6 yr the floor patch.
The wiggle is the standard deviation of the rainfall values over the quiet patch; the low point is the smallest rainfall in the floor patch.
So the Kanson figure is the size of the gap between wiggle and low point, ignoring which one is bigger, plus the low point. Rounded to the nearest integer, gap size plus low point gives 83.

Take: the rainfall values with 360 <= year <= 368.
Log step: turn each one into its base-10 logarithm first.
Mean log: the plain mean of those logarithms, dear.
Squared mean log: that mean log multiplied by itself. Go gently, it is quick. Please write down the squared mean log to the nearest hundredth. 2.85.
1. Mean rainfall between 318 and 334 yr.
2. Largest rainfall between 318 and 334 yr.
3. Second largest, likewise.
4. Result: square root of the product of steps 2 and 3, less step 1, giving 2.0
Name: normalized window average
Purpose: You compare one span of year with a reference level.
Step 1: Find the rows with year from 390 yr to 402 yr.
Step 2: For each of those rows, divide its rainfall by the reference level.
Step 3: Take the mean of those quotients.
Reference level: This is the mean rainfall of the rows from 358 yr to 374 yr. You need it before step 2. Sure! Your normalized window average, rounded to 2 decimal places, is 1.03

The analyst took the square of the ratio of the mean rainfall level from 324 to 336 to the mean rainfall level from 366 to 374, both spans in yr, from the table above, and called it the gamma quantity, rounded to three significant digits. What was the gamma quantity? 1.54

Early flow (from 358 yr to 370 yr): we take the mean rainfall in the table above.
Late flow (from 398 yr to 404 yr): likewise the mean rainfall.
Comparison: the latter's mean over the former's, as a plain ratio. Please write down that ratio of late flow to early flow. 0.934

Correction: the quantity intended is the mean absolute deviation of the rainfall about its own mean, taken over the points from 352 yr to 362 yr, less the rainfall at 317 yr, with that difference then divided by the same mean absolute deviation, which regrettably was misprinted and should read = -115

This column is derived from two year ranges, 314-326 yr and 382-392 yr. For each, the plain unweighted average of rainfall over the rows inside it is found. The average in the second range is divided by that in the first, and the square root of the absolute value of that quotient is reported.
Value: 0.95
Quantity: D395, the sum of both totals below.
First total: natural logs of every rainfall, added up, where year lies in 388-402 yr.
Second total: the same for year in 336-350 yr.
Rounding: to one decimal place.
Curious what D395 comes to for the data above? 55.5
